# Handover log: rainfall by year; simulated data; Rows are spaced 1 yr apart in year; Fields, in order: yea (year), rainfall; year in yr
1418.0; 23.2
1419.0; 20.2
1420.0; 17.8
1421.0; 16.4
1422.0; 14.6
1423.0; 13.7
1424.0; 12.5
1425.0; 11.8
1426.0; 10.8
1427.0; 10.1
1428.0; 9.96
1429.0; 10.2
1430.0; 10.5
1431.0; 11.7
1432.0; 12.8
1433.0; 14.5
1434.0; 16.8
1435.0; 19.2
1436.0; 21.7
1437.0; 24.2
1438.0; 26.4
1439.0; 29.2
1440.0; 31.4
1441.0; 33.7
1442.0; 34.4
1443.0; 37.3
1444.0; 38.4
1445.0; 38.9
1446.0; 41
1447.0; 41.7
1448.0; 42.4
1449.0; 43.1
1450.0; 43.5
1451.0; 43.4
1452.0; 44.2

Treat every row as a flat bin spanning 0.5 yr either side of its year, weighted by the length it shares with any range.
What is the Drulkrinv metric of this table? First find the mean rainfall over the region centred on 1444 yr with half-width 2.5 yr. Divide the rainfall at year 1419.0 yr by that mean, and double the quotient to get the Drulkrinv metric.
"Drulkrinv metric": 1.1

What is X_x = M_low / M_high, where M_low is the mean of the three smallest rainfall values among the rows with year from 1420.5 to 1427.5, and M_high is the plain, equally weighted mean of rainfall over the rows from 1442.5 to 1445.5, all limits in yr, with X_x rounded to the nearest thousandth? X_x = 0.285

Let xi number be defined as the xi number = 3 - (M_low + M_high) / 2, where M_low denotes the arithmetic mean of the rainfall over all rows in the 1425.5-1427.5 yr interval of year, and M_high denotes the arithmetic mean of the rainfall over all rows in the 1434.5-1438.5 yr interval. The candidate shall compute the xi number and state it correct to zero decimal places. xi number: -14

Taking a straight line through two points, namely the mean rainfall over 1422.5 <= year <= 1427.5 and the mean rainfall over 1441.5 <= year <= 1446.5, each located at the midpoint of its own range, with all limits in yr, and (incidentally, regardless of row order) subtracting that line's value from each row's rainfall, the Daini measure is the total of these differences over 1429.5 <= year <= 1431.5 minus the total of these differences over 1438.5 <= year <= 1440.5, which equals -13.6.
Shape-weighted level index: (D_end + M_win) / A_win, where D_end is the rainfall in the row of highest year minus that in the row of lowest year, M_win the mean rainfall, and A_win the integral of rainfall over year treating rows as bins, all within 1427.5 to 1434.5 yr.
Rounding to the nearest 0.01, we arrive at 0.22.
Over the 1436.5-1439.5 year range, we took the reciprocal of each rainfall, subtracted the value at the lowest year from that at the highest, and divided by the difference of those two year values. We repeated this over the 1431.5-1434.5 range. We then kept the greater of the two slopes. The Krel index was -0.0035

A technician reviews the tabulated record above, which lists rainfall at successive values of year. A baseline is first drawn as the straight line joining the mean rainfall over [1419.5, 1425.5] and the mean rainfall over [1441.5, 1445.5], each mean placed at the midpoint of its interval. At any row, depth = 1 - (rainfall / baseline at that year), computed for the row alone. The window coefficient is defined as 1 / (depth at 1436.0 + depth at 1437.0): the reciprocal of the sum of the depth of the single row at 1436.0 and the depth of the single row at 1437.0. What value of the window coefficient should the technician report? 2.2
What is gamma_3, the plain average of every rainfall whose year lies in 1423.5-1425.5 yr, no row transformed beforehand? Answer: 12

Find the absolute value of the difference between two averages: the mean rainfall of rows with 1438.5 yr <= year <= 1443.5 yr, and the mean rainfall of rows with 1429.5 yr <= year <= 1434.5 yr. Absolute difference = 20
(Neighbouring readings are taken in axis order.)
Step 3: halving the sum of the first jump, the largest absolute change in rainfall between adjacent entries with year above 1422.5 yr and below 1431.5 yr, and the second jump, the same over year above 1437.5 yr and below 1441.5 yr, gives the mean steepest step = 2.00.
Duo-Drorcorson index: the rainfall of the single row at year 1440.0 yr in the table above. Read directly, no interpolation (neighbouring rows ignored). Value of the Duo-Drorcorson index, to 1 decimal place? 31.4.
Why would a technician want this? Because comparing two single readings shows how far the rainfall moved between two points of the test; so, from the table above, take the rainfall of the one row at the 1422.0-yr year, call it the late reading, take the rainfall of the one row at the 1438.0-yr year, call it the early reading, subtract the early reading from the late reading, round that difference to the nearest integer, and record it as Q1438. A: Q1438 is -12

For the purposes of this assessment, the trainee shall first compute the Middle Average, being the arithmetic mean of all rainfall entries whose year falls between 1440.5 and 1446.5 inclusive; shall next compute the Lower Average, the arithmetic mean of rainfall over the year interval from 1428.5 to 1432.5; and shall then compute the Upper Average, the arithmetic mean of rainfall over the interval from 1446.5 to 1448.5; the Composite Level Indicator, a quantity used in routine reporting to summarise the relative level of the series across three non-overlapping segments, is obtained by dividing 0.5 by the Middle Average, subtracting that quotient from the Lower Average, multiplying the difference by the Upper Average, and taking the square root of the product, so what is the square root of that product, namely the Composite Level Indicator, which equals 21.8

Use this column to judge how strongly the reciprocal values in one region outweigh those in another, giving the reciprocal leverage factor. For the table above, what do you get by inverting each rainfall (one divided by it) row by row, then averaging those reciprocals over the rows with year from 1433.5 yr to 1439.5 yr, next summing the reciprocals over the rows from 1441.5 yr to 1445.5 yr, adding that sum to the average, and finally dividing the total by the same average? 3.4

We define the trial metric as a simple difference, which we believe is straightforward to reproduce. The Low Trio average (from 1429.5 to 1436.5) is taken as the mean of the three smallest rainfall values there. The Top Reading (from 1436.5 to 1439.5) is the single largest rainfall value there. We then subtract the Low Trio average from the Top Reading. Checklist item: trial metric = 18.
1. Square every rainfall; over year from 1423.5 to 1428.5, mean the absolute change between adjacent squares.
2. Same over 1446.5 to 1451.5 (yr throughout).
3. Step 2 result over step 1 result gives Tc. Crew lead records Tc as 2.8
